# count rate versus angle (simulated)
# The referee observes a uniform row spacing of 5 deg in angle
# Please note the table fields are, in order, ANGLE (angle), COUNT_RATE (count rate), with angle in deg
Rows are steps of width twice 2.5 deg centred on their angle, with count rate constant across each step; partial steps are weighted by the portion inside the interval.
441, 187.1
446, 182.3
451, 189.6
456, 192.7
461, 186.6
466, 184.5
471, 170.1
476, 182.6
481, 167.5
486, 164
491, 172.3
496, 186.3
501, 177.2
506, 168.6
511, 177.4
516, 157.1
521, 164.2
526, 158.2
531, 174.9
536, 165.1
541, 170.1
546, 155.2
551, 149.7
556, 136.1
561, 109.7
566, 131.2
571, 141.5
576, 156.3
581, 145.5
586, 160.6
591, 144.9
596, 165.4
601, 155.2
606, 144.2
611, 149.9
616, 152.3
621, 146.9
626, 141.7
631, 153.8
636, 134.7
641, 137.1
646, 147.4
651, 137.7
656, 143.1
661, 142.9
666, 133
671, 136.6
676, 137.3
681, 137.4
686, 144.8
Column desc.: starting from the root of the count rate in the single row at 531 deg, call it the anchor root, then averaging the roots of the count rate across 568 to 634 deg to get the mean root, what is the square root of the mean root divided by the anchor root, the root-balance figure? 0.963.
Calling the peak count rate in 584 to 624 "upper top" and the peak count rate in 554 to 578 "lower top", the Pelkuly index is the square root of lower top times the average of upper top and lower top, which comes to 159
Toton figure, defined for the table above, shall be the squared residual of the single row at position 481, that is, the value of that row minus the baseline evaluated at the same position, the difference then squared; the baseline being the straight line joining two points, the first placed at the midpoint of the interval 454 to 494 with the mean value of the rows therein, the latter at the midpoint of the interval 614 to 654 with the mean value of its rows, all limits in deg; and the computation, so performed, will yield 72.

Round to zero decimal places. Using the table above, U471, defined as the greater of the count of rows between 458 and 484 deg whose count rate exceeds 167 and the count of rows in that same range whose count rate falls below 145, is 5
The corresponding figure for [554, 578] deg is 4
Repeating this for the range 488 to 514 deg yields 5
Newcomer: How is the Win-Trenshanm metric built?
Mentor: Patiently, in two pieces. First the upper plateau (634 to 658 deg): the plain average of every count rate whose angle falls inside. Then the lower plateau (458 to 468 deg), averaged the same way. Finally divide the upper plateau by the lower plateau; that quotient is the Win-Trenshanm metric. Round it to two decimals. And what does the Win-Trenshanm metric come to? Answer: 0.75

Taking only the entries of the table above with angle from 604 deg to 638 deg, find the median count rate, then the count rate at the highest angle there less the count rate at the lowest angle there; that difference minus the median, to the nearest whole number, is -156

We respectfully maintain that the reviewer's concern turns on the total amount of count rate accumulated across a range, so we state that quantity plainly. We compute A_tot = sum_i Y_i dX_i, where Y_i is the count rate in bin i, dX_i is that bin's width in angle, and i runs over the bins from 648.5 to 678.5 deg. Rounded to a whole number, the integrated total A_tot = 4153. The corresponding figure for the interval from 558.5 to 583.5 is 3421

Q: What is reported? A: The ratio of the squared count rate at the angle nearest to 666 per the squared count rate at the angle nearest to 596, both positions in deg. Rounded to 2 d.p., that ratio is 0.65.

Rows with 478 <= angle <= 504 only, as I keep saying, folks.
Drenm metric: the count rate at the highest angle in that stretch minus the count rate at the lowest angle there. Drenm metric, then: 10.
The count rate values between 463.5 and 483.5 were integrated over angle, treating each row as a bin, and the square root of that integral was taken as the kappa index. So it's 59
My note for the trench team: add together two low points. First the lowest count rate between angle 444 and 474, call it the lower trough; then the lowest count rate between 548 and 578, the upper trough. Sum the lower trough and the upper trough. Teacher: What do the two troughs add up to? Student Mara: 280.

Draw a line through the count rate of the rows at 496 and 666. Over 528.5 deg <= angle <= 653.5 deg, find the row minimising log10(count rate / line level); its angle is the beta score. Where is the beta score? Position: 561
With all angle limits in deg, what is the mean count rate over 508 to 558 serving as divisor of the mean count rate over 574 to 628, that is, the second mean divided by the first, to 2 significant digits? 0.94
